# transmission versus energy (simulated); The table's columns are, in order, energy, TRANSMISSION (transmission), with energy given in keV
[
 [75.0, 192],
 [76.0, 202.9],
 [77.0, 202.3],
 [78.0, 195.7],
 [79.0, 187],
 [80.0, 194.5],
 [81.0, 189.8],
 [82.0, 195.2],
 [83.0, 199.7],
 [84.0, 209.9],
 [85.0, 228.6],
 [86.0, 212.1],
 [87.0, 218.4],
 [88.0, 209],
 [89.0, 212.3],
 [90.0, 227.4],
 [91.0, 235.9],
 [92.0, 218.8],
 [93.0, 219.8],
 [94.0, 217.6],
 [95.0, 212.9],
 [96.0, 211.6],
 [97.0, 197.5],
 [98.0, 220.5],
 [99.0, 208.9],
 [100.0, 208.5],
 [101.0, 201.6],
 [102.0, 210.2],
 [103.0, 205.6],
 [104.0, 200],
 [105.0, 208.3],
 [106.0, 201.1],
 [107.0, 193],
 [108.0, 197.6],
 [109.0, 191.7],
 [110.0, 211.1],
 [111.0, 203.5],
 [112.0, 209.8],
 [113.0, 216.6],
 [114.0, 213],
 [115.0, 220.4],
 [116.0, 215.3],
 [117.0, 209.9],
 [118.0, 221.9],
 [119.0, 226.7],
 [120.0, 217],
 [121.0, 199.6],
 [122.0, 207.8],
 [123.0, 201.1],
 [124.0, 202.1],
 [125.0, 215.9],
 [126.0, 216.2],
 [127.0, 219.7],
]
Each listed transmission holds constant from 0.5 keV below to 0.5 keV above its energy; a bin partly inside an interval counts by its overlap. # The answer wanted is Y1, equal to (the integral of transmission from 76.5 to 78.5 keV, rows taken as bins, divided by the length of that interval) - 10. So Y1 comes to 189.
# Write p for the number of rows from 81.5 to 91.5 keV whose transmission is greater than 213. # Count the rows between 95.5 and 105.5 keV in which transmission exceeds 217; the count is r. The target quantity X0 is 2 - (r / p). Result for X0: 1.75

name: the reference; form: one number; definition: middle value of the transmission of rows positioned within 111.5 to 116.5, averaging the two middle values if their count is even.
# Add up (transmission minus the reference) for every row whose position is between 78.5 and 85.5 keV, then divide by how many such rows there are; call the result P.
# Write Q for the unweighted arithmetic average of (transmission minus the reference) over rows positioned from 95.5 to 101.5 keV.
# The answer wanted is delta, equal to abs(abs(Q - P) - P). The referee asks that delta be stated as 22.1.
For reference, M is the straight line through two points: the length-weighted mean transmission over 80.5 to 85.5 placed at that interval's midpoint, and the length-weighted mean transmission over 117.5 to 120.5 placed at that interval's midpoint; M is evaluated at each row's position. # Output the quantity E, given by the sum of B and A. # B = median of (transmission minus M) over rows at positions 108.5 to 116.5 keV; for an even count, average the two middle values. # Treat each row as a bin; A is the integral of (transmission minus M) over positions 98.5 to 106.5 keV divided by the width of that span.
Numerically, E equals -15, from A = -8.4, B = -6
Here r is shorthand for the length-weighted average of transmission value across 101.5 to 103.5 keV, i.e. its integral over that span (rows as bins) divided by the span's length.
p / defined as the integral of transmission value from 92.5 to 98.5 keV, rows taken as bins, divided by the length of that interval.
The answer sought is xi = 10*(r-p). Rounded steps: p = 213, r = 208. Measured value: -54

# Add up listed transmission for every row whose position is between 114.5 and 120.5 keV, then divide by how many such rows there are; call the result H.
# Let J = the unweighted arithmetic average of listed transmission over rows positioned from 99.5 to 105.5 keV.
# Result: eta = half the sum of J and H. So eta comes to 212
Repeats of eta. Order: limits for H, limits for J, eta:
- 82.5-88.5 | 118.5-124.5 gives 211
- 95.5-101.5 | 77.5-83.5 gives 201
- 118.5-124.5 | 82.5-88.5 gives 211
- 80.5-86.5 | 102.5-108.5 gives 203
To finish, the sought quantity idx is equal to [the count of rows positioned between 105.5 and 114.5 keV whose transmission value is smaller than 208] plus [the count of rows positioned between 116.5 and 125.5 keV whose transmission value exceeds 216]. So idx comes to 8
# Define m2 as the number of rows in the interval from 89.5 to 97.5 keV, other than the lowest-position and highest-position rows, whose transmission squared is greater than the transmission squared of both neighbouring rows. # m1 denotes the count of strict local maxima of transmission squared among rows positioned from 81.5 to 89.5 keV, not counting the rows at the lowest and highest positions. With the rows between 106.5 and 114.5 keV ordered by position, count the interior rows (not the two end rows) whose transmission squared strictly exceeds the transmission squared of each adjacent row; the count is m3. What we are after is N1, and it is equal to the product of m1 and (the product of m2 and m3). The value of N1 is 12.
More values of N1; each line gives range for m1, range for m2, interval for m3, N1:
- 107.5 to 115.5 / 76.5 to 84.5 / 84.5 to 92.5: 4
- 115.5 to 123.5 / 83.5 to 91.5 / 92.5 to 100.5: 4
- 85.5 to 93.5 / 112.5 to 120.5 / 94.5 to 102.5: 4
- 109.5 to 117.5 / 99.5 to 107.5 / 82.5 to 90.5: 8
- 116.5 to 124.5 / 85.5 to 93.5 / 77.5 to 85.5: 4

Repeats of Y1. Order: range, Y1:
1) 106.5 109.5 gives 184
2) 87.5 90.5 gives 206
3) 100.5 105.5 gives 195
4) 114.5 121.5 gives 206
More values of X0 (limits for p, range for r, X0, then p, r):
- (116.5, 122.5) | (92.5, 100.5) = 1.00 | 3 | 3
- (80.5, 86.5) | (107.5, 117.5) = 1.00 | 1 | 1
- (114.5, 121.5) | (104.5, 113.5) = 2.00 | 5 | 0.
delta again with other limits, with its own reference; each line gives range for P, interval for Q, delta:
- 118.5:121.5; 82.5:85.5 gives 2.6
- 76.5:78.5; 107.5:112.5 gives 20.0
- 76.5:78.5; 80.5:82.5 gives 22.8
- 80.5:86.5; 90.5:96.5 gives 23.0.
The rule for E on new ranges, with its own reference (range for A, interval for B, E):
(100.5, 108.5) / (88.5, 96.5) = -4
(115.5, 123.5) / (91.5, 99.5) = -5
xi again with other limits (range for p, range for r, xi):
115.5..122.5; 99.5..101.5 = -90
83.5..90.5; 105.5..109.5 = -210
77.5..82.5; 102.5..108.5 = 85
